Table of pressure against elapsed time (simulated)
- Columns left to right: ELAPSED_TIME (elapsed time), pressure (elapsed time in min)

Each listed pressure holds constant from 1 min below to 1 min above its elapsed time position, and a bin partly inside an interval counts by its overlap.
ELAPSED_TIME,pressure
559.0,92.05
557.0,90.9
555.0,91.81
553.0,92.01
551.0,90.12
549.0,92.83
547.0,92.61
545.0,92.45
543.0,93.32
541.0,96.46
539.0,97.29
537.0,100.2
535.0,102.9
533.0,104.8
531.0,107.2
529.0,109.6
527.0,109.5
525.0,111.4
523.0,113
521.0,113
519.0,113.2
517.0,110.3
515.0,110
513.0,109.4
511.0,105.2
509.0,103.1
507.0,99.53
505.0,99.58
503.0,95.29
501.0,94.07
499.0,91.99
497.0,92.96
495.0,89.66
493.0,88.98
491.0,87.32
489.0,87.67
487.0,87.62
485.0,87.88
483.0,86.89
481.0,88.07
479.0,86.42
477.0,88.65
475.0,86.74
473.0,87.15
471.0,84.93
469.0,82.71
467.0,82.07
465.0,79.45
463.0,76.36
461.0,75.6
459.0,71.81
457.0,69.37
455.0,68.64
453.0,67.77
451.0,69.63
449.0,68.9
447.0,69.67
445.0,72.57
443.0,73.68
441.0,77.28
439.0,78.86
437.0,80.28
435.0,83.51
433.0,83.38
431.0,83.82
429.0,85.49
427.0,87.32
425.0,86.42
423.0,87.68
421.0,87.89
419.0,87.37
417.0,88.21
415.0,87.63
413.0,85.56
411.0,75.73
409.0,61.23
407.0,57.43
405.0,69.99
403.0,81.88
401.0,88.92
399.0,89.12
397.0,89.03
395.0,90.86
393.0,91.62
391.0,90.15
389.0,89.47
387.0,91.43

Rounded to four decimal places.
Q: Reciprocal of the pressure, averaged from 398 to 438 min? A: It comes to 0.0124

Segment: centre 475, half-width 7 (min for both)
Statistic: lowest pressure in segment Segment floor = 82.71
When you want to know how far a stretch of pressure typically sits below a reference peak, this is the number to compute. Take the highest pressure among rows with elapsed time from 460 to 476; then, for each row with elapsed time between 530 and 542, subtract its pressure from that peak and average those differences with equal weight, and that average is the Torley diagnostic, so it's -14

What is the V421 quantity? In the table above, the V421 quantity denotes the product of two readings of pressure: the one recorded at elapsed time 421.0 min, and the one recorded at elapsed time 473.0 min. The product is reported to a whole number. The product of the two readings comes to 7660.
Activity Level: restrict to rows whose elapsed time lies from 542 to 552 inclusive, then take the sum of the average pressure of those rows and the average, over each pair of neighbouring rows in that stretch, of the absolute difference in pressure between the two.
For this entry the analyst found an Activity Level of 93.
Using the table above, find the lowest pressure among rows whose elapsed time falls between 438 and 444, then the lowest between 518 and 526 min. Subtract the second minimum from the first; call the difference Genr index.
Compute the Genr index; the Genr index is -38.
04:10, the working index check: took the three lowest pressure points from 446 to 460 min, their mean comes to 68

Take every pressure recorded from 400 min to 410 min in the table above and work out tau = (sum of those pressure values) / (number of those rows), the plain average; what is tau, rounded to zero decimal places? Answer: 72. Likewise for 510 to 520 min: 110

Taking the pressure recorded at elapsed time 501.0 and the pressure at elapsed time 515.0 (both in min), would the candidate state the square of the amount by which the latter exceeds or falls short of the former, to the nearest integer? 254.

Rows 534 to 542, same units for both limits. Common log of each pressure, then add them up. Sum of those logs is 7.99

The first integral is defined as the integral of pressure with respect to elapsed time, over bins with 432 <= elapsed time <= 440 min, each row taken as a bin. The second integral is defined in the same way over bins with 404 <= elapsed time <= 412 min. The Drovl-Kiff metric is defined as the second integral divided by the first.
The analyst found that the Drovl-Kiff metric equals 0.81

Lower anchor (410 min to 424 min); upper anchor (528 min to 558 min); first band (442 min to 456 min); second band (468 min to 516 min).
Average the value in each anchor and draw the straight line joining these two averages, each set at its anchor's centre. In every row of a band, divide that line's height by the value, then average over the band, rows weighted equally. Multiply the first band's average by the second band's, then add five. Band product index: 6.27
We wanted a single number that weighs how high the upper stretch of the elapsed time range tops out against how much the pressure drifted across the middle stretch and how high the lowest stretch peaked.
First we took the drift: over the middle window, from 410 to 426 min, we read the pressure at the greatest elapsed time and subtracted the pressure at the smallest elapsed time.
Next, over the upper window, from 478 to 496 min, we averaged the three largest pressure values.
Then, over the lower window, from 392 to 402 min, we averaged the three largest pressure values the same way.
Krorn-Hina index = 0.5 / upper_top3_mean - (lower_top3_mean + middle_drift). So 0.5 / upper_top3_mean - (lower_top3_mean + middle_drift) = -101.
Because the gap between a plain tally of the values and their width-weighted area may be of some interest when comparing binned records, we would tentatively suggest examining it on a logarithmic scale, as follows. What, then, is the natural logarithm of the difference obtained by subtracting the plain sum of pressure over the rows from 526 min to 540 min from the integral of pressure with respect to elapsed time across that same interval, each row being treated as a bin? 6.60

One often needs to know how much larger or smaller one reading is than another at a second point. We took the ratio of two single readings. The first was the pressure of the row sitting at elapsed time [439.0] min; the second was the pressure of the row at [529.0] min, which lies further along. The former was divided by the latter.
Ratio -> 0.72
